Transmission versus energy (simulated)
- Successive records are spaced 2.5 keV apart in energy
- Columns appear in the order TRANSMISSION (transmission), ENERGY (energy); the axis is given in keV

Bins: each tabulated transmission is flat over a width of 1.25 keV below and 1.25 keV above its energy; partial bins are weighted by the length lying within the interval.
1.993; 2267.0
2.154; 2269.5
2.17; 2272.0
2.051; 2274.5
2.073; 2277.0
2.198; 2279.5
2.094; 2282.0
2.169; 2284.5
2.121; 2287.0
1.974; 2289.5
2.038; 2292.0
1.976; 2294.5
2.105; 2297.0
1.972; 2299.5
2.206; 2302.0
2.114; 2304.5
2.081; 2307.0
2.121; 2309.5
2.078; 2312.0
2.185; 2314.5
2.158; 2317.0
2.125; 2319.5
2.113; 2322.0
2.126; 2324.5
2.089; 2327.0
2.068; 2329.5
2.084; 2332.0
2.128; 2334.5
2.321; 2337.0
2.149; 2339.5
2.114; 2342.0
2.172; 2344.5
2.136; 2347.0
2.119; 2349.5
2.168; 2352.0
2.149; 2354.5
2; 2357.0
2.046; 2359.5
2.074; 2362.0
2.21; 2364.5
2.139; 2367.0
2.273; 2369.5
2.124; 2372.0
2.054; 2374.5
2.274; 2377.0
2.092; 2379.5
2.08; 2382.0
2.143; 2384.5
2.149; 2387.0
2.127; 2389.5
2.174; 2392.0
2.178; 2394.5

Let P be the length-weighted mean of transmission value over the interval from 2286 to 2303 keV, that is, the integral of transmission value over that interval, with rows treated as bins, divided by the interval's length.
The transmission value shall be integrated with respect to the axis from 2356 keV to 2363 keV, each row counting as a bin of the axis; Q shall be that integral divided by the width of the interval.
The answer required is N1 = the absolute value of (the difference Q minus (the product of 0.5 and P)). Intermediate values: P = 2.05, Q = 2.04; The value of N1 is 1.01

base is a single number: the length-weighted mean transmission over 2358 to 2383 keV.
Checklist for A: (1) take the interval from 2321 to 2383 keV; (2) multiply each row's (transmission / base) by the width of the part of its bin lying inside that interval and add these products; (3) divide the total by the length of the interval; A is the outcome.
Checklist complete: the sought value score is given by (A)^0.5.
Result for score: 0.999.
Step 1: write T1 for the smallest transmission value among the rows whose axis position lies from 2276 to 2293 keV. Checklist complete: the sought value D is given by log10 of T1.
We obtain 0.295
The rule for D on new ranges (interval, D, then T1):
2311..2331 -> 0.316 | 2.068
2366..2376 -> 0.313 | 2.054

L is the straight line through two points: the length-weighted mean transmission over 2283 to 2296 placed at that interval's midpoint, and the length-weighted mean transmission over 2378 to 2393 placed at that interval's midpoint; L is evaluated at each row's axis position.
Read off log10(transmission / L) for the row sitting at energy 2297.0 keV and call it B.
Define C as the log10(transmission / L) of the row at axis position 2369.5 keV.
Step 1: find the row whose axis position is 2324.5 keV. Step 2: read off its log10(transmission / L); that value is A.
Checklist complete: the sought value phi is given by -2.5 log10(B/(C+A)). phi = 1.6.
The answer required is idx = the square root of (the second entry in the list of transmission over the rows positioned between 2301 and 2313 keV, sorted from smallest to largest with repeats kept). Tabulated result 1.44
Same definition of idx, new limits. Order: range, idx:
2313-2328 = 1.45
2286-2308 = 1.40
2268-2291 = 1.43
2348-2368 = 1.43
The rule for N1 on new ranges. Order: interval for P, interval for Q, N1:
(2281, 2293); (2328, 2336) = 1.06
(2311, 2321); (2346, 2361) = 1.03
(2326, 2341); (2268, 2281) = 1.06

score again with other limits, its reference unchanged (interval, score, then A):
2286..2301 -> 0.975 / 0.952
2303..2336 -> 0.995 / 0.990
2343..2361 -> 0.994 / 0.989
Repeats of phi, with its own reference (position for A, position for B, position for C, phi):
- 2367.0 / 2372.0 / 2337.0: 4.2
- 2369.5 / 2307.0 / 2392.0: 3.1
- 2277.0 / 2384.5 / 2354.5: 1.7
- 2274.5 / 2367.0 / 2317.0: 1.4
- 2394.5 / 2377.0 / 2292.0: -2.2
